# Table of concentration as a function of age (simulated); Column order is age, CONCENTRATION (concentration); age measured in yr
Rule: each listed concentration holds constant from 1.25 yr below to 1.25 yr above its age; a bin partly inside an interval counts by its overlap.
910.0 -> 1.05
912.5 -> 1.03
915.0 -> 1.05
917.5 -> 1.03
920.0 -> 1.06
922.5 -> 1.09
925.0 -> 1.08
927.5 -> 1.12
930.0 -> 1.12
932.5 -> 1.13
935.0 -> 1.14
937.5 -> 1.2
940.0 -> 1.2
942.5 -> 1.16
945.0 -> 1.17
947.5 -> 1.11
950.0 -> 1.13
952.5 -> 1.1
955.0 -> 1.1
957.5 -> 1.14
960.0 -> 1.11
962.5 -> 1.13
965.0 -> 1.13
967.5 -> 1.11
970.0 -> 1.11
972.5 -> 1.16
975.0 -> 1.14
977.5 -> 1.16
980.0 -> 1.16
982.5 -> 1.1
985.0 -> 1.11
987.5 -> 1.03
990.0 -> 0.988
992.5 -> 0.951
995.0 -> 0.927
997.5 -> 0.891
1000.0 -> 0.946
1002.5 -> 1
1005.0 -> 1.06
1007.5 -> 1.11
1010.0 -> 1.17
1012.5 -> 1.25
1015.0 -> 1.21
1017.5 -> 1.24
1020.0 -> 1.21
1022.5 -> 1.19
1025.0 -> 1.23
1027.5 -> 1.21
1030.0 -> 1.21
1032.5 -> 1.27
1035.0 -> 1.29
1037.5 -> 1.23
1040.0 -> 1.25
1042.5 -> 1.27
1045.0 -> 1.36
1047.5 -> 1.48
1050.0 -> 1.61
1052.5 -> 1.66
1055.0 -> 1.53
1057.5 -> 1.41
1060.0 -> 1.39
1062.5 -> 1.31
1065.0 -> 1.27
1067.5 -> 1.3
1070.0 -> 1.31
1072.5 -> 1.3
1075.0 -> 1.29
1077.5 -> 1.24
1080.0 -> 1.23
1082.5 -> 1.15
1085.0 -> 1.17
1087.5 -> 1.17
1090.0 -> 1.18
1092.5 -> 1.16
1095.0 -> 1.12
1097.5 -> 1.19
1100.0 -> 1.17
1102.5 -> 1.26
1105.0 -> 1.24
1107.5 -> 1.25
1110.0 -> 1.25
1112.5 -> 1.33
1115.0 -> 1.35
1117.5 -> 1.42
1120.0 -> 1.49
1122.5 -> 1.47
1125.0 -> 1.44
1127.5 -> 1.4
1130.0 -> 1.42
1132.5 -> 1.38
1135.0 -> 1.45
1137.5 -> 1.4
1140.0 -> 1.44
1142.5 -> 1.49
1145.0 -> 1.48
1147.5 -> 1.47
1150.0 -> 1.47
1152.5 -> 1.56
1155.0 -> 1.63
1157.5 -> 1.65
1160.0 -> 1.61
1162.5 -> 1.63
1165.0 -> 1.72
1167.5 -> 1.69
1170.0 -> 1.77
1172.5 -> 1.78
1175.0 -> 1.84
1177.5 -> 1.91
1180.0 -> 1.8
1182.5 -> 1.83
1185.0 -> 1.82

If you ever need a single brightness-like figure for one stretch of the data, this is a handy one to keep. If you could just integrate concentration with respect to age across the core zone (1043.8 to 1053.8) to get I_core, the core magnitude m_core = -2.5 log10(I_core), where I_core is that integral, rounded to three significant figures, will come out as -2.96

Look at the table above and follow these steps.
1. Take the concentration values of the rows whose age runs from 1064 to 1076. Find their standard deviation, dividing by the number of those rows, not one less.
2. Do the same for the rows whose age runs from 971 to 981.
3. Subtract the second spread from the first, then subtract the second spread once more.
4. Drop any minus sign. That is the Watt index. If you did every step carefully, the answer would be 0.00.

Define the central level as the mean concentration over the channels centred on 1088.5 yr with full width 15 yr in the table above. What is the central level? 1.16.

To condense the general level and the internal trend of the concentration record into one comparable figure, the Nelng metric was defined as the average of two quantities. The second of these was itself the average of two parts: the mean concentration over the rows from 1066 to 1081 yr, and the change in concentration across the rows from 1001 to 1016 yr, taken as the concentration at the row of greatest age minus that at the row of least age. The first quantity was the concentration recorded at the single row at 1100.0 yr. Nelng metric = 0.96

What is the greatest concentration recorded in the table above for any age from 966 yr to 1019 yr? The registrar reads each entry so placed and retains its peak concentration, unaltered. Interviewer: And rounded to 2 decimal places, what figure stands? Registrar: 1.25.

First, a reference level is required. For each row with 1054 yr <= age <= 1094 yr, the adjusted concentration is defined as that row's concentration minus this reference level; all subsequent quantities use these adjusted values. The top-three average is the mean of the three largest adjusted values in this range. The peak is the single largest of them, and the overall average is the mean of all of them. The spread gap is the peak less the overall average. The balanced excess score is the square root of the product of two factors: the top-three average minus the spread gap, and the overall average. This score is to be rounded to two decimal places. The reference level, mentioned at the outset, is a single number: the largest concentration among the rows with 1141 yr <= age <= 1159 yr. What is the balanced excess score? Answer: 0.42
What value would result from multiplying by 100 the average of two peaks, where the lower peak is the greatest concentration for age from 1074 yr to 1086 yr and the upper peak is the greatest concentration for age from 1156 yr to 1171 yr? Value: 153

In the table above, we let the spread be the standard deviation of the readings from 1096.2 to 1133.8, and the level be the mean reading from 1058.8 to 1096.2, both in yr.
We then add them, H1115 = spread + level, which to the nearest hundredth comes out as 1.34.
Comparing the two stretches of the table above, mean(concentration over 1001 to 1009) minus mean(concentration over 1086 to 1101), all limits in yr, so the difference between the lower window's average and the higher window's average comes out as -0.11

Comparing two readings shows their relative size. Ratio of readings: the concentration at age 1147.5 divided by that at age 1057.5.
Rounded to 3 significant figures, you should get 1.04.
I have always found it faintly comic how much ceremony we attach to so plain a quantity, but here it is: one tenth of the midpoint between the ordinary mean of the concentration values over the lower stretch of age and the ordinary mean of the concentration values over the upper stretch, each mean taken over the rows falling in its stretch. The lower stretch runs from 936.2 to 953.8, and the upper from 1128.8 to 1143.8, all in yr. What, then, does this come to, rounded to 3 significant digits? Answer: 0.129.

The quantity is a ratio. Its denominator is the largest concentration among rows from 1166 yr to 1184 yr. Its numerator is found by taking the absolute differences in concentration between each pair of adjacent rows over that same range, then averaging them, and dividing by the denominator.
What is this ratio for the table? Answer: 0.031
